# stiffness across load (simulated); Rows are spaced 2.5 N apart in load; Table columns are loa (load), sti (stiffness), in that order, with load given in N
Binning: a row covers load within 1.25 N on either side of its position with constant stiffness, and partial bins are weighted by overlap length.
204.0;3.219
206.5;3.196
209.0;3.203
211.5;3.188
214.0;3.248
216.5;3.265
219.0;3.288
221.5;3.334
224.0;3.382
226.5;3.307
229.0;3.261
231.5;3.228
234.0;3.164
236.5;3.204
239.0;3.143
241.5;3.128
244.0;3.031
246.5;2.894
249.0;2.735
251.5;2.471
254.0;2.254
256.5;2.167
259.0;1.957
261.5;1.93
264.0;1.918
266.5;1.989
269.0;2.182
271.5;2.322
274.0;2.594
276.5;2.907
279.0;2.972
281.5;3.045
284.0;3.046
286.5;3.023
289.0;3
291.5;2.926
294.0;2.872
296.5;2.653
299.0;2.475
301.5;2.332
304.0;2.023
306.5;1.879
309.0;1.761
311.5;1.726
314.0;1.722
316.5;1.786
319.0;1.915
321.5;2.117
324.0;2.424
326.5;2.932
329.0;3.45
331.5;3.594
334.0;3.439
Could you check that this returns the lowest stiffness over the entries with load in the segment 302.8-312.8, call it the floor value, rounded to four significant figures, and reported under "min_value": 1.726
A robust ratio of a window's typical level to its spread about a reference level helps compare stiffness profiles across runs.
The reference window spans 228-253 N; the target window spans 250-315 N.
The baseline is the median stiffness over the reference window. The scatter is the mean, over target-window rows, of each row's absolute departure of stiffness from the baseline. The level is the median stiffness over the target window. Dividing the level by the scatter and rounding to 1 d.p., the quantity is 3.1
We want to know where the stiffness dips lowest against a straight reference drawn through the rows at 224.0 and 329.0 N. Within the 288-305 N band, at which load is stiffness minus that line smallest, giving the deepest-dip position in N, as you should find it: 304.0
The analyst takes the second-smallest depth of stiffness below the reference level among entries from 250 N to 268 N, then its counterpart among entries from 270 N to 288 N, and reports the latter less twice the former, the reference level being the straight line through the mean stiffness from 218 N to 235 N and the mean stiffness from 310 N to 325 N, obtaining -1.9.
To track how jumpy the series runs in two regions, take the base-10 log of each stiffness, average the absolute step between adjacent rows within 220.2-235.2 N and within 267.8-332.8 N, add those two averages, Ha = 0.0355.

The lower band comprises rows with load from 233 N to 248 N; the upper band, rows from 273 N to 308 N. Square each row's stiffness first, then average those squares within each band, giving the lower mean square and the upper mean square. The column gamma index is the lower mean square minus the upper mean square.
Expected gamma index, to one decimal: 2.2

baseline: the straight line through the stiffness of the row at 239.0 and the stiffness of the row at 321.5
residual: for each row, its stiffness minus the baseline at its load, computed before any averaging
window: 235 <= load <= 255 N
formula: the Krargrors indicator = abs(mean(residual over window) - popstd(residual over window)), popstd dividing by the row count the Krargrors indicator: 0.46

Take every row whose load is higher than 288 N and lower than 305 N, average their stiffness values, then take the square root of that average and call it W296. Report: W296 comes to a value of 1.62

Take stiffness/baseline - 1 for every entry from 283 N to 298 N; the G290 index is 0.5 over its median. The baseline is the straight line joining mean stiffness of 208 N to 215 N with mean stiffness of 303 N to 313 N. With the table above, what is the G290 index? 1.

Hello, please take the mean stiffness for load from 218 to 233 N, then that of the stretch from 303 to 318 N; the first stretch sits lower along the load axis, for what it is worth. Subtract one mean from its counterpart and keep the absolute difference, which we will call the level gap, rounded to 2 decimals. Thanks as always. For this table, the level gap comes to 1.48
